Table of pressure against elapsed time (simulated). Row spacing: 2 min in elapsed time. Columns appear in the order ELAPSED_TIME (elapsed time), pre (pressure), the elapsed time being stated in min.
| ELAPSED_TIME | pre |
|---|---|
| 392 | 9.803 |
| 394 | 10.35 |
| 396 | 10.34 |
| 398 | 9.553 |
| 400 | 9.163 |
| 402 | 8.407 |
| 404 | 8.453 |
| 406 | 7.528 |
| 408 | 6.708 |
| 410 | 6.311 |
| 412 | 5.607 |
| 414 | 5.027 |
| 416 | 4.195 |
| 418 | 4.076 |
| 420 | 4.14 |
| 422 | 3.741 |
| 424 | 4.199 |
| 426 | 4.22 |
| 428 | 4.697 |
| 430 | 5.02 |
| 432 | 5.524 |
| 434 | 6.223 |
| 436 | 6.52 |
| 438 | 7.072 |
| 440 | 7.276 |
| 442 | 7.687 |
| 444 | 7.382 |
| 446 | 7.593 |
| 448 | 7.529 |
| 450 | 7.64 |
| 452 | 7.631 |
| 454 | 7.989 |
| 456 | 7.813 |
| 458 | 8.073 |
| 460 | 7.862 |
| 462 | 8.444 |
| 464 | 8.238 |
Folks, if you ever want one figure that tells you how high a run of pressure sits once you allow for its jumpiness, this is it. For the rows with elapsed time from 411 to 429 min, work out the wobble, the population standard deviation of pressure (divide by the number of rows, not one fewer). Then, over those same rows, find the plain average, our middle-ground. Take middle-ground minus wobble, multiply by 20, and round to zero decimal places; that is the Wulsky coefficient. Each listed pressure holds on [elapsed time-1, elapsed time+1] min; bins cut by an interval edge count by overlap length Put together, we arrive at 78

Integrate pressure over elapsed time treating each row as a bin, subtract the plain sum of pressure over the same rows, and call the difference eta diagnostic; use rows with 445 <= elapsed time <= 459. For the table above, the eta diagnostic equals 54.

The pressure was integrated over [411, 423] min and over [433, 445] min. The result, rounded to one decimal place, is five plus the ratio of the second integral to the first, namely 6.6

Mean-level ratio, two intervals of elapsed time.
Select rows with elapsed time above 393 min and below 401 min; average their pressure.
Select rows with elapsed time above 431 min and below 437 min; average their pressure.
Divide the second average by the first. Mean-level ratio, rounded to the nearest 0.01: 0.62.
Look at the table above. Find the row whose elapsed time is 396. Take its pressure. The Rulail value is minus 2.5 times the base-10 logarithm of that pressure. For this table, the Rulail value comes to -2.5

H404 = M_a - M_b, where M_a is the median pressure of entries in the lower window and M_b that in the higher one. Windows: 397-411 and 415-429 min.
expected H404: 4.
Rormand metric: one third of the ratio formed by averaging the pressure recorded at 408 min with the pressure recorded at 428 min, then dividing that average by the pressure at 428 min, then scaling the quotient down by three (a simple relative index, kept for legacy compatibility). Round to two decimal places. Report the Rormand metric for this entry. 0.40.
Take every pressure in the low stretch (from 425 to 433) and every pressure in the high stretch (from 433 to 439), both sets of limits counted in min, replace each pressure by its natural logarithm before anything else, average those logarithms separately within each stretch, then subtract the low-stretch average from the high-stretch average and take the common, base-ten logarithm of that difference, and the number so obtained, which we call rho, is -0.51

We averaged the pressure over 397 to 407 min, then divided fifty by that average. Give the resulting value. 5.8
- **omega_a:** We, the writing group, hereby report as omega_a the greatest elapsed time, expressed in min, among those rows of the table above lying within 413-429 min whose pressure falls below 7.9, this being 428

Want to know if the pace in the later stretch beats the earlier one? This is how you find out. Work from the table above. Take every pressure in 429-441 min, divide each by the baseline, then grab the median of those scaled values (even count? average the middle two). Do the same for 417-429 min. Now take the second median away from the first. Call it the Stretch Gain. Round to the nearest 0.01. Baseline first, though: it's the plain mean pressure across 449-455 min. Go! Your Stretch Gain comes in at 0.28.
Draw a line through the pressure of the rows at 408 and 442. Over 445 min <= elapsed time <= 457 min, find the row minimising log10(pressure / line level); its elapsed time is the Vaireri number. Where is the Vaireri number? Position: 452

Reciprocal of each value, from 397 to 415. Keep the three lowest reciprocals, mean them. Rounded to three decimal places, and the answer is 0.111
